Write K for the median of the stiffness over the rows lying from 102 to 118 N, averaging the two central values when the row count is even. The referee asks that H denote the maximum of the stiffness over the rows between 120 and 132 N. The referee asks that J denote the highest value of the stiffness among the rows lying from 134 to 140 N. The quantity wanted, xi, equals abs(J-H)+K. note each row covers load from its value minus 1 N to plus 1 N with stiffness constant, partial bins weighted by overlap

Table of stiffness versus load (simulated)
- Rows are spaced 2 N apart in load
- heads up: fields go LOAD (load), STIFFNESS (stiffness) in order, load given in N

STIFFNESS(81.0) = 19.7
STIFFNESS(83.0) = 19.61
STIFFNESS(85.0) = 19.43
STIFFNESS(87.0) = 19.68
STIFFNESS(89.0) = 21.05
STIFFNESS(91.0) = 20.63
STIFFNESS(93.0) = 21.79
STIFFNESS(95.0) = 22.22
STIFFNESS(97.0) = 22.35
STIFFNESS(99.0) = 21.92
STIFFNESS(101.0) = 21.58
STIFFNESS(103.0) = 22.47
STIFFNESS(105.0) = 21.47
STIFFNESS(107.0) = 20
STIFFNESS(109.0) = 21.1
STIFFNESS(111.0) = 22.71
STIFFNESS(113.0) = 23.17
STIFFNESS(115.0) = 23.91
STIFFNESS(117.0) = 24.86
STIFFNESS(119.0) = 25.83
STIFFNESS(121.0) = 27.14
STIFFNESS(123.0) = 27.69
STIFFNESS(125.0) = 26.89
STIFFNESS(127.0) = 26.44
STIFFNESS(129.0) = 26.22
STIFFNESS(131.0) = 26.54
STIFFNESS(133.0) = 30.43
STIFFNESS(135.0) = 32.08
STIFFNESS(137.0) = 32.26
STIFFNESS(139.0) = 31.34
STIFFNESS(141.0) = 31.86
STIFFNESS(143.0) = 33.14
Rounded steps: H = 27.69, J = 32.26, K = 22.6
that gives 27.2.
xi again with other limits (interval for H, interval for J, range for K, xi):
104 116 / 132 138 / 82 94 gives 28.5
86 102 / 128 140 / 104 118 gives 32.6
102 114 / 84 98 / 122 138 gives 28.1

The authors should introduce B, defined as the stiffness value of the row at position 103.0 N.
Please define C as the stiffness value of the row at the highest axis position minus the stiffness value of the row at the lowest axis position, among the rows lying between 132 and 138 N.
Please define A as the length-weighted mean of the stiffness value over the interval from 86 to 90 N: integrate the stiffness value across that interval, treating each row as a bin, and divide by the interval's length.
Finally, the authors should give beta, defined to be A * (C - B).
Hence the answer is -420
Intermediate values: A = 20.4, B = 22.47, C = 1.8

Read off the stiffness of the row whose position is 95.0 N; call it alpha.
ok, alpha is 22.22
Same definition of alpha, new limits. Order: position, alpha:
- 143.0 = 33.14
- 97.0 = 22.35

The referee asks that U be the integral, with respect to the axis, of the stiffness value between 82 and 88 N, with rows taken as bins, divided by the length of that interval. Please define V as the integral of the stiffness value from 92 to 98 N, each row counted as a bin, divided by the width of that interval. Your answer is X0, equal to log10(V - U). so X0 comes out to 0.4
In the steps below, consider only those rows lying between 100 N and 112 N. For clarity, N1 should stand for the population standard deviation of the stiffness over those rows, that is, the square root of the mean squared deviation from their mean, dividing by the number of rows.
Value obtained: 0.9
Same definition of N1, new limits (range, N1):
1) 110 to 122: 1.5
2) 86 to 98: 0.9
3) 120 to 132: 0.5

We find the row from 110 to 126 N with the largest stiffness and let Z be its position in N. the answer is 123.0 N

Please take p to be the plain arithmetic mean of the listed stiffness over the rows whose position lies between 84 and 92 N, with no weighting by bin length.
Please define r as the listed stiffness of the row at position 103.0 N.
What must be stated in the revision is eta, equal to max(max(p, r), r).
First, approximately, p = 20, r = 22.47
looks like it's 22.5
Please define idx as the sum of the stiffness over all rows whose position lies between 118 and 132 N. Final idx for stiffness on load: 187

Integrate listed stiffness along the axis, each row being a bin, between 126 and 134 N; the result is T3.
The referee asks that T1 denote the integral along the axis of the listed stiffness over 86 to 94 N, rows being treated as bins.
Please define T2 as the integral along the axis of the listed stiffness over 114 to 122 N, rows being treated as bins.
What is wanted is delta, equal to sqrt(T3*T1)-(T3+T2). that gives -232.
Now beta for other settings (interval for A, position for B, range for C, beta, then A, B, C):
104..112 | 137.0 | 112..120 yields -631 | 21.3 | 32.26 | 2.7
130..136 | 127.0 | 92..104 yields -765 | 29.7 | 26.44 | 0.7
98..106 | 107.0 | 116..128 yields -403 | 21.9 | 20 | 1.6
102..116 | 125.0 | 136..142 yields -604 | 22.1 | 26.89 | -0.4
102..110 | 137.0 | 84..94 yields -636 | 21.3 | 32.26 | 2.4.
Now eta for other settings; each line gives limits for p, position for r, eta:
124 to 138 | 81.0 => 28.7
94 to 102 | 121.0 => 27.1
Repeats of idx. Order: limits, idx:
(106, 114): 87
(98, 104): 66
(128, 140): 179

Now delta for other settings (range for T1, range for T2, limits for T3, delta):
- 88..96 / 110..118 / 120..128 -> -213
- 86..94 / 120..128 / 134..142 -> -265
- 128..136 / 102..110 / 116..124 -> -161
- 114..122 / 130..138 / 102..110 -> -227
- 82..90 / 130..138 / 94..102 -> -251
